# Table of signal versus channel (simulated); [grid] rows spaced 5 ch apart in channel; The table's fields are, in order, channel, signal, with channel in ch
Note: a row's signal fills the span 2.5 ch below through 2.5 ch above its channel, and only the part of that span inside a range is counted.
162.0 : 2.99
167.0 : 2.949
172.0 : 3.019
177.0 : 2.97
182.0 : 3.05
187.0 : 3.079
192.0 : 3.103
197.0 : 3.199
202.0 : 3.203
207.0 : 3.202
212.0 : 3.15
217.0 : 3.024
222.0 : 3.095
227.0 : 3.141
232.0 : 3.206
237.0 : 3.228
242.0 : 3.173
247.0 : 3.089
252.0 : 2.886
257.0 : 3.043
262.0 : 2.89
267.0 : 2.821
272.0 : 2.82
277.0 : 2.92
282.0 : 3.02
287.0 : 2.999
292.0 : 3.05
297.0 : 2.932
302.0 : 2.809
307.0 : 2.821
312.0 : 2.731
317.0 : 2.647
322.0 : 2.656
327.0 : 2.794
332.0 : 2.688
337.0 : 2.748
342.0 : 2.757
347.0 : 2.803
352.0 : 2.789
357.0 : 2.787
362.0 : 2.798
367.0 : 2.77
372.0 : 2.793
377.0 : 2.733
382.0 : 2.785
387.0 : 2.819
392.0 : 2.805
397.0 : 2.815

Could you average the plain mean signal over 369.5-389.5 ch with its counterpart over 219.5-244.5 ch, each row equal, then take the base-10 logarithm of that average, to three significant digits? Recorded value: 0.474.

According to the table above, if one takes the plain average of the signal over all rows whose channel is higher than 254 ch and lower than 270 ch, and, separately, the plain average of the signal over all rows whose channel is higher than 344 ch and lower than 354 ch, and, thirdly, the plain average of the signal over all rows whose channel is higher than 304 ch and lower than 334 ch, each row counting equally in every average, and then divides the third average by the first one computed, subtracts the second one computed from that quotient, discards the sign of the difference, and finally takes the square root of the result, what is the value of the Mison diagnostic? 1.36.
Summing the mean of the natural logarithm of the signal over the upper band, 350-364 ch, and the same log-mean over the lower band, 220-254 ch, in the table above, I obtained 2.16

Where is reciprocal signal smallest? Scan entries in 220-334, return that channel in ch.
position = 237.0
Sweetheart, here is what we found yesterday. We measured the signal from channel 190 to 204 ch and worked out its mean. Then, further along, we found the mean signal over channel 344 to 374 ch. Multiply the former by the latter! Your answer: 8.8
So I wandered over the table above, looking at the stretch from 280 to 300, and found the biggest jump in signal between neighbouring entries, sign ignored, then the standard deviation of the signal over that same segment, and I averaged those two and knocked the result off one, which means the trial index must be 0.92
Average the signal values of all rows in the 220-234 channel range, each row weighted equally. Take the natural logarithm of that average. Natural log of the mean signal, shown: 1.15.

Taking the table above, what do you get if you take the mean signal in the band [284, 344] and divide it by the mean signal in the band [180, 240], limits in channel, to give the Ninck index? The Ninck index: 0.89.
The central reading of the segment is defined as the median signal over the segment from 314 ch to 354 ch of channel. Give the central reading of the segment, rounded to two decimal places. 2.75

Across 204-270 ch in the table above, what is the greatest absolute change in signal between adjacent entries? 0.20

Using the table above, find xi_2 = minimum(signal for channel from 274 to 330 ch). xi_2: 2.647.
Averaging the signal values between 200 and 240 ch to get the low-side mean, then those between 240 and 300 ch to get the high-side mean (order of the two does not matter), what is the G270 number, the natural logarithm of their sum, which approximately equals 1.81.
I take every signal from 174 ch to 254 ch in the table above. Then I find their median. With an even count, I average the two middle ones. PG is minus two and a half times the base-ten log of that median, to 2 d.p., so -1.24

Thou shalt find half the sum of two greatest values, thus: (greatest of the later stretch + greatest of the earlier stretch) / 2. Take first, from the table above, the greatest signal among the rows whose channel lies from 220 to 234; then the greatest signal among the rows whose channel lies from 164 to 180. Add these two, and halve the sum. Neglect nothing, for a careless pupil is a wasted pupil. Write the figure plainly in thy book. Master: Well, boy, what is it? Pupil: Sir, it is 3.11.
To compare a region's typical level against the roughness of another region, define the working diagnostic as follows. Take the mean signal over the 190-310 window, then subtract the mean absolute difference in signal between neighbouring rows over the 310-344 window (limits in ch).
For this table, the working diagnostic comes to 2.97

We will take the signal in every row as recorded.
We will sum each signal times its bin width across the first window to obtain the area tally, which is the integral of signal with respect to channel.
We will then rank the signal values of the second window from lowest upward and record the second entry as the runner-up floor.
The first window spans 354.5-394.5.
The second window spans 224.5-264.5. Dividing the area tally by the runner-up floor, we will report 38.6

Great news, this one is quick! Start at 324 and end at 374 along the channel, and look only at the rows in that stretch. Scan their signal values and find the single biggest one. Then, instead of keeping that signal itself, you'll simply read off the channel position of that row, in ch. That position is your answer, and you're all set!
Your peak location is 347.0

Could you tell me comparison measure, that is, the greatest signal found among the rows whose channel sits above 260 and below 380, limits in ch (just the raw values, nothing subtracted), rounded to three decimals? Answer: 3.050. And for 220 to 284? 3.228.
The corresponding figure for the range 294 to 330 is 2.932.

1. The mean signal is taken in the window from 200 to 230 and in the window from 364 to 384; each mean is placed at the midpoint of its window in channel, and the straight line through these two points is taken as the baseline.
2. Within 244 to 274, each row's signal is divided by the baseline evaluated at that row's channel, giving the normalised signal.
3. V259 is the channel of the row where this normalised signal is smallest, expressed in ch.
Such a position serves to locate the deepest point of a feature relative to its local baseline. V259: 267.0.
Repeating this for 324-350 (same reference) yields 332.0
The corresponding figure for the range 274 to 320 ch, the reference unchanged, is 317.0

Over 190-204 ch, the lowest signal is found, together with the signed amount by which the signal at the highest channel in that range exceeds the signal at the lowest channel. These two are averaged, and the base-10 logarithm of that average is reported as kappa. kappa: 0.20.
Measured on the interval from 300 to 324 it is 0.10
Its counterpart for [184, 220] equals 0.17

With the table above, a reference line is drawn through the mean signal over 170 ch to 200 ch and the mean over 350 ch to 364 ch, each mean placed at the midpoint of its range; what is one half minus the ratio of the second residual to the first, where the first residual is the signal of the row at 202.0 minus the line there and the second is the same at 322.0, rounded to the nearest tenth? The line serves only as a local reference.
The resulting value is 1.7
